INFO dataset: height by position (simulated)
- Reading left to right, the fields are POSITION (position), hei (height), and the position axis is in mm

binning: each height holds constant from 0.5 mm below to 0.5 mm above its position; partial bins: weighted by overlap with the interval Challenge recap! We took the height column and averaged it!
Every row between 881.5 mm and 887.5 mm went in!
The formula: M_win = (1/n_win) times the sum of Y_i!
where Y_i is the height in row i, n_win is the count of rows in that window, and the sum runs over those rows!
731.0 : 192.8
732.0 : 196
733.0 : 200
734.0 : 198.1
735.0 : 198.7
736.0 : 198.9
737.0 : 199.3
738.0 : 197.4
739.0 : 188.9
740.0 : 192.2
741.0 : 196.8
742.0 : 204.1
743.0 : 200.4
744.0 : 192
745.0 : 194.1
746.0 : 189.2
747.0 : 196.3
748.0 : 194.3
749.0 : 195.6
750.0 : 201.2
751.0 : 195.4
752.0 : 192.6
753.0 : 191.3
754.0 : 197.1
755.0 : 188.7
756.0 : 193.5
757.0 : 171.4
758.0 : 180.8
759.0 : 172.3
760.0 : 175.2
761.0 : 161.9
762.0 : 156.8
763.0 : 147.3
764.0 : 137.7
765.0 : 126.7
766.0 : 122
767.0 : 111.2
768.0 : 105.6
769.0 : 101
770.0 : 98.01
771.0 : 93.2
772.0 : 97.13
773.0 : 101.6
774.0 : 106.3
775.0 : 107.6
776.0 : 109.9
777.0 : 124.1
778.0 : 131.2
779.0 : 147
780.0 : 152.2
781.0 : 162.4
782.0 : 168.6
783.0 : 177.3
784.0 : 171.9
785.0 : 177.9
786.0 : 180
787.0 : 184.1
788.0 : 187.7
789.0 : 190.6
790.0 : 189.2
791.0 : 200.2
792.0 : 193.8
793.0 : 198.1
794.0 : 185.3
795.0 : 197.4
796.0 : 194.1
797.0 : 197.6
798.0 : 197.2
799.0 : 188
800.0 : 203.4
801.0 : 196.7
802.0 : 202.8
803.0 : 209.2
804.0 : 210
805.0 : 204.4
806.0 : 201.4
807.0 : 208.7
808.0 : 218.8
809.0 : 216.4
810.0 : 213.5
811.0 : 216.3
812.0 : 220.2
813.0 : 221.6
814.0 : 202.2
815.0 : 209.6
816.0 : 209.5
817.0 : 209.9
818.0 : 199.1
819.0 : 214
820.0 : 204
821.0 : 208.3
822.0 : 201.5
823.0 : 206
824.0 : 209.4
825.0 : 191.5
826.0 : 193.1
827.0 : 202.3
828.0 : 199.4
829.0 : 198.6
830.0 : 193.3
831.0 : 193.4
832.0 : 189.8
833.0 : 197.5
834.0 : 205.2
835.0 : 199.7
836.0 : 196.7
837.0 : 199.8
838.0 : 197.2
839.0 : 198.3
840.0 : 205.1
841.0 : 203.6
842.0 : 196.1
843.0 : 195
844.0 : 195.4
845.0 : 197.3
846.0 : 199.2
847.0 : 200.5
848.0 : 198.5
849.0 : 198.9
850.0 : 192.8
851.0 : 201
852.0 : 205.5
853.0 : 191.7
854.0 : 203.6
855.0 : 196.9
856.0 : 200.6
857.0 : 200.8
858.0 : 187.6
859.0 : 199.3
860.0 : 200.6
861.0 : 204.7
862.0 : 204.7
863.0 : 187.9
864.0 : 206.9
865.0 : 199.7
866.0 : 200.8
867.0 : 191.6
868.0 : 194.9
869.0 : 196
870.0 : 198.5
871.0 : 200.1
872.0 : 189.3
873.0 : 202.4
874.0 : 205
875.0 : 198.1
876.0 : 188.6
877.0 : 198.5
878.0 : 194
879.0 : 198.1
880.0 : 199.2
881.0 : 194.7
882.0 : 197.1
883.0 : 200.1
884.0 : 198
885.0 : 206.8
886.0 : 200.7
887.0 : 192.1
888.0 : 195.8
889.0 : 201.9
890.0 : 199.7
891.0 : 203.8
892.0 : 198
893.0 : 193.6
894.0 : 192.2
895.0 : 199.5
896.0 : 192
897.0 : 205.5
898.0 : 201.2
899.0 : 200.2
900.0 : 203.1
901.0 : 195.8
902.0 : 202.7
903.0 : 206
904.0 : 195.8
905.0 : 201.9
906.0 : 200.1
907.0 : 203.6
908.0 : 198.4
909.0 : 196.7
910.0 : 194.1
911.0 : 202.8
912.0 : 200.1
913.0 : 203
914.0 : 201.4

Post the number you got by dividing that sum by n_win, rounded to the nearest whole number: 199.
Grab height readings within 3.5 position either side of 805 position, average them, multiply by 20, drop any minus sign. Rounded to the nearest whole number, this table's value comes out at 4158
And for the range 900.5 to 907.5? 4017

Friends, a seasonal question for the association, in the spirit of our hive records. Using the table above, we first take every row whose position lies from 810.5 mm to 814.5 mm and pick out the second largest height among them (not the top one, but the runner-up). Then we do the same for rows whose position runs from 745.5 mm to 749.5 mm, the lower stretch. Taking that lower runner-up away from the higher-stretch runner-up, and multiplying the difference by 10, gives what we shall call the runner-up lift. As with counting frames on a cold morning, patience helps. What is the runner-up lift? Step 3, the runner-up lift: 246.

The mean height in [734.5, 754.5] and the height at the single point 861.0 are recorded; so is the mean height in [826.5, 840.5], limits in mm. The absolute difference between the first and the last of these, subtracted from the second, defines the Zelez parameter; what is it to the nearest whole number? 202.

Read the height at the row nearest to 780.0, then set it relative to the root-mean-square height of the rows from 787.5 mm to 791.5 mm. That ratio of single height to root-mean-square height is 0.79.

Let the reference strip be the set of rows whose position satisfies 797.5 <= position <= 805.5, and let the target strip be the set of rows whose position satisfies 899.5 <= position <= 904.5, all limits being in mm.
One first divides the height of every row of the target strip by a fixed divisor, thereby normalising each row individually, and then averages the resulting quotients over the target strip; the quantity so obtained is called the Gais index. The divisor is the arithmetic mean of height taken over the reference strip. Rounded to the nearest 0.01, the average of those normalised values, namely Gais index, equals 1.00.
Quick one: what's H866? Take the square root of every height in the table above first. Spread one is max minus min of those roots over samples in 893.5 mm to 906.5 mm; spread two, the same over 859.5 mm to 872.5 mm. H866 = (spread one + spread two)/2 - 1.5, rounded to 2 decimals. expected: -0.91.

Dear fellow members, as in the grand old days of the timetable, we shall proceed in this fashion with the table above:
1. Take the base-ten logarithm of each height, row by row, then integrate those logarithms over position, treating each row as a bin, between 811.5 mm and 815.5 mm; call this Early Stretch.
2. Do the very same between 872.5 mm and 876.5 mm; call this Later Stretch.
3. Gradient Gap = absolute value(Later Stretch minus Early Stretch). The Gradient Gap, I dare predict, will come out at 0.13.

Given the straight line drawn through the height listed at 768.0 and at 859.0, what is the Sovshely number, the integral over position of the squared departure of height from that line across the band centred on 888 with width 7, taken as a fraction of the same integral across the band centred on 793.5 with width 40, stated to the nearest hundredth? 0.05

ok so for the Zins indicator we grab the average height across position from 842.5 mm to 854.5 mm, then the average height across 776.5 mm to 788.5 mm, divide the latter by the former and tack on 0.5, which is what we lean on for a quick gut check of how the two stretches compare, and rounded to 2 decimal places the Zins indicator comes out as 1.33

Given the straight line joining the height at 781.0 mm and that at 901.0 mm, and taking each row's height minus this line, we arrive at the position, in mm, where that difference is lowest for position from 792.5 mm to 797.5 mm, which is 794.0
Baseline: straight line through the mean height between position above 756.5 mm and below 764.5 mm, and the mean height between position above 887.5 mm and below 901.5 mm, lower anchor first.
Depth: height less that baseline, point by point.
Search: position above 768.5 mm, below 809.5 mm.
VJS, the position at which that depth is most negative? 771.0 mm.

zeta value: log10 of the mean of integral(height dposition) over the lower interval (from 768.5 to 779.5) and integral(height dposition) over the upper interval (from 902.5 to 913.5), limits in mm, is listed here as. 3.23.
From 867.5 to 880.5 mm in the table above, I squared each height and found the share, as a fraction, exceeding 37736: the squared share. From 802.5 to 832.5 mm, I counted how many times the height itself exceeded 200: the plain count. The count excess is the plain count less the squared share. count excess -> 21.2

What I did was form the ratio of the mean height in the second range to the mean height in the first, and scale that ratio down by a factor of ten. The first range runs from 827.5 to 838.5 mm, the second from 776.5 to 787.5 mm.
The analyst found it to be 0.082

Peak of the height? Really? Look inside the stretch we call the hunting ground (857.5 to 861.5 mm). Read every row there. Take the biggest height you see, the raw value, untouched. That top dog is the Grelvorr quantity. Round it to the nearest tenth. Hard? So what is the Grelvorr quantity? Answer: 204.7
